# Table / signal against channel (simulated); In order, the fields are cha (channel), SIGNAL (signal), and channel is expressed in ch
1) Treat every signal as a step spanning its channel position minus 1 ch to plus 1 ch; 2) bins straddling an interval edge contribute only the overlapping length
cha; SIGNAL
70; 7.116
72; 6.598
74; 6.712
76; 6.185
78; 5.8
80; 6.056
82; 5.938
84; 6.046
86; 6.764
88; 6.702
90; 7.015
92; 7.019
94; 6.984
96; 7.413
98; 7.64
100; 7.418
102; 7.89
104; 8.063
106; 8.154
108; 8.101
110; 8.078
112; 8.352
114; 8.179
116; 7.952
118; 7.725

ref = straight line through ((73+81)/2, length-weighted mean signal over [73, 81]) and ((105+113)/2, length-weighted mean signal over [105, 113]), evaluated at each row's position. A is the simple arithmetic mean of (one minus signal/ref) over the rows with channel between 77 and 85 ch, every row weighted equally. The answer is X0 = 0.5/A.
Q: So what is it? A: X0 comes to 7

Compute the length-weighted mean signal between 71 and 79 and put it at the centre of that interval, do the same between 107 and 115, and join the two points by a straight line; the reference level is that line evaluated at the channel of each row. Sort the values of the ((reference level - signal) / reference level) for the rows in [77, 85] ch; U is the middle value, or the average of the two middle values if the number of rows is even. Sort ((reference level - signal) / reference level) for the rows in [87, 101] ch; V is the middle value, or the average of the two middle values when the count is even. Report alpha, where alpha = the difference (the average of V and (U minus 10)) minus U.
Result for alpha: -5.04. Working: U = 0.11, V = 0.025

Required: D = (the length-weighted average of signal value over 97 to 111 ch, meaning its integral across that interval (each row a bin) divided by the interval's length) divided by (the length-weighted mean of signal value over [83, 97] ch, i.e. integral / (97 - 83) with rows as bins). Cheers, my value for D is 1.15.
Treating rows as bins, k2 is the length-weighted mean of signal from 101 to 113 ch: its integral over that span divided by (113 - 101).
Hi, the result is 8.1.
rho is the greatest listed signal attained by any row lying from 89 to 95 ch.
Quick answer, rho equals 7.019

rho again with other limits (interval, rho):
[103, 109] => 8.154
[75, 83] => 6.185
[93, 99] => 7.64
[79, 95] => 7.019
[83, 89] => 6.764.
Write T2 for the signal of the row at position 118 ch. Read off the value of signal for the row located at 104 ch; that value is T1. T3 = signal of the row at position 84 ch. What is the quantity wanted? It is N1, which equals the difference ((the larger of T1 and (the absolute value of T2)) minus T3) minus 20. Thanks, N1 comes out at -18.0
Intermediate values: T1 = 8.063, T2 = 7.725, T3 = 6.046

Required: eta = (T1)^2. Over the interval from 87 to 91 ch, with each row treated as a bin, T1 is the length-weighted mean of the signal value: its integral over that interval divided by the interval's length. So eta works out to 47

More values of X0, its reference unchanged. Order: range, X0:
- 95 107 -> -45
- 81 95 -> 14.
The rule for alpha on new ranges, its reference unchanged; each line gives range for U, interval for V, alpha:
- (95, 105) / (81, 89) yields -4.95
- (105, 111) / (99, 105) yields -5.01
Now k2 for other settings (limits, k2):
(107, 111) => 8.1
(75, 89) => 6.2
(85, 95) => 6.9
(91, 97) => 7.1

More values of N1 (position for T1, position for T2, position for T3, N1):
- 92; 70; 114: -21.1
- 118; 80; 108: -20.4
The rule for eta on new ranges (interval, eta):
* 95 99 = 57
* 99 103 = 59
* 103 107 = 66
